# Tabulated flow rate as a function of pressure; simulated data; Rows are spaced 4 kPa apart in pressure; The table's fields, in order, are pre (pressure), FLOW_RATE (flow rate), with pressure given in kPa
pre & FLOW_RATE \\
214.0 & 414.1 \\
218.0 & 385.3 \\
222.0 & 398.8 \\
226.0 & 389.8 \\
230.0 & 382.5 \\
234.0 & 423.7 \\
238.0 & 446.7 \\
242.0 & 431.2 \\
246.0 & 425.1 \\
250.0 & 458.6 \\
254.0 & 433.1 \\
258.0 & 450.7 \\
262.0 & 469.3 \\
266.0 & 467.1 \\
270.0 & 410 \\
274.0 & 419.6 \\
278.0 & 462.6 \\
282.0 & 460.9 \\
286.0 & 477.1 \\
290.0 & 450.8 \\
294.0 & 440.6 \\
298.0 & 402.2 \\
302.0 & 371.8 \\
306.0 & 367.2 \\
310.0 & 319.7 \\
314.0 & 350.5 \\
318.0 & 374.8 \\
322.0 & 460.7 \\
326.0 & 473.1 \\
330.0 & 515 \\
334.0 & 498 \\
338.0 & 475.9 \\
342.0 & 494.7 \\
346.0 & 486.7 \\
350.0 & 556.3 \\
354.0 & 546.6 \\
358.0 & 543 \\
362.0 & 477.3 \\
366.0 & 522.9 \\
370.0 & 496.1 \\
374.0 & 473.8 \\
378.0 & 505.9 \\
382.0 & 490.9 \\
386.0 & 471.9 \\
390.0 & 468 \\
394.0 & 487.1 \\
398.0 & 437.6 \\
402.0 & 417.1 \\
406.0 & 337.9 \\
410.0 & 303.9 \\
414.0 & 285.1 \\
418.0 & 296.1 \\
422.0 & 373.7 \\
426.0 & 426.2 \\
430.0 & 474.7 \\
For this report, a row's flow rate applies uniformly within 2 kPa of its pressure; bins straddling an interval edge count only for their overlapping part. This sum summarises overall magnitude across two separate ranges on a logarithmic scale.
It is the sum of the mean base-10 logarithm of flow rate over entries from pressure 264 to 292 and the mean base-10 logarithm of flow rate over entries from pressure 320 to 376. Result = 5.35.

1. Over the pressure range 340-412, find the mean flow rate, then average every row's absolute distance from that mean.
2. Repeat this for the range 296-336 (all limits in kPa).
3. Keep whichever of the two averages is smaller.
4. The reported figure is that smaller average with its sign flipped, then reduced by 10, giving -55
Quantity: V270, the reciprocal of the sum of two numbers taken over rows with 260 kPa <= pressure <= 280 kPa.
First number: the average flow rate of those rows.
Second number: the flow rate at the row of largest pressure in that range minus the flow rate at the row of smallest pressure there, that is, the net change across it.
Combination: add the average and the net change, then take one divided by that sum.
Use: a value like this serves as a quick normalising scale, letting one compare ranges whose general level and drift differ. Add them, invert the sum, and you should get 0.0023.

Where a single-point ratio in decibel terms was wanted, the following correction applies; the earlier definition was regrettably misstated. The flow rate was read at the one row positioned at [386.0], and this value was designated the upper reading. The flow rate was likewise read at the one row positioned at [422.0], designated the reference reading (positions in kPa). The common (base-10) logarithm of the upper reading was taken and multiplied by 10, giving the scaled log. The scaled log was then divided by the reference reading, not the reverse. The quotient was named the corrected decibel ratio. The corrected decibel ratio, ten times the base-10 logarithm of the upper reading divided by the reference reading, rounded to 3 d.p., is 0.072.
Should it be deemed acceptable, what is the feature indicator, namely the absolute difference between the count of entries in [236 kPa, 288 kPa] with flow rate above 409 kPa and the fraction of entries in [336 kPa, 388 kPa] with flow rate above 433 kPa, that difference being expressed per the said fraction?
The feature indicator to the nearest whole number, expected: 12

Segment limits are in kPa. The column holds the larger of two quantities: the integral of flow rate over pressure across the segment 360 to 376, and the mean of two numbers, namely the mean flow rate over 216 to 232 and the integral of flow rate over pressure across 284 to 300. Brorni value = 7880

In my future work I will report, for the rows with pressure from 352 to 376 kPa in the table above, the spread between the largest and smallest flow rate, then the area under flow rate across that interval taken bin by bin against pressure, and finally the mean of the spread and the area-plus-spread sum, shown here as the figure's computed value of 6192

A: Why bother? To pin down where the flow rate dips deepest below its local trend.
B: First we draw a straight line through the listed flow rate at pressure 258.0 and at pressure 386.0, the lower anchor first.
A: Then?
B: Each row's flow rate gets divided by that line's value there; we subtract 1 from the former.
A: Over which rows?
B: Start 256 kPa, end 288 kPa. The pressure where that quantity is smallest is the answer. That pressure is 270.0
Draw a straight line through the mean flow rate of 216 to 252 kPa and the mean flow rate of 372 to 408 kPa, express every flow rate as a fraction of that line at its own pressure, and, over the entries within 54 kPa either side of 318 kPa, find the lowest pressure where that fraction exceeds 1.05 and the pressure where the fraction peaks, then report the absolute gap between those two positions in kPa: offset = 84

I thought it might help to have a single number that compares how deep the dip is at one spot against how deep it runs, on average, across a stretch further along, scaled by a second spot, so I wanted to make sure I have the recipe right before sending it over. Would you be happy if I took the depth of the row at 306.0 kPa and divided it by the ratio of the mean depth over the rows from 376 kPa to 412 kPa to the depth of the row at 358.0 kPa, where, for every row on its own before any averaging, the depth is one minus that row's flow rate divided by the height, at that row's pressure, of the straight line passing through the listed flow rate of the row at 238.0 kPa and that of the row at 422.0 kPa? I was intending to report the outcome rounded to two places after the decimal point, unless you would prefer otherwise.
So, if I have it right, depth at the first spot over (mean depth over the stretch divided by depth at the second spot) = 0.35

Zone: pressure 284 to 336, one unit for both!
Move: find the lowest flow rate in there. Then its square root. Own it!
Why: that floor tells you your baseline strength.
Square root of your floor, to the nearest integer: 18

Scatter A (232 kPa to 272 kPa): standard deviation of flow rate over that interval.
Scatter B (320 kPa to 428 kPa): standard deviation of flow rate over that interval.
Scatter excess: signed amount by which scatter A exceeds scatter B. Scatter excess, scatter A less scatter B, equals -55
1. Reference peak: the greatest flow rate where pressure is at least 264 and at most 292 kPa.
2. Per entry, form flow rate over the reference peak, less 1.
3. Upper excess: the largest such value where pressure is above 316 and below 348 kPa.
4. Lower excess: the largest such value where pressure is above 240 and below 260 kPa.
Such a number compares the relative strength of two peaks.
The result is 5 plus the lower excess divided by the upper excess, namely 4.5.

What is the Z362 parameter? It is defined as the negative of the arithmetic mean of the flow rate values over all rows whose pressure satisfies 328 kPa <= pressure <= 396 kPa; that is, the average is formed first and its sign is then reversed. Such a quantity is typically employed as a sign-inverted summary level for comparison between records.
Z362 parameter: -501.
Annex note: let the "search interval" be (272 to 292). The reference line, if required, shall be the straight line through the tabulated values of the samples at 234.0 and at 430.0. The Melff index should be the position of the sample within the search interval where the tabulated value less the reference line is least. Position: 274.0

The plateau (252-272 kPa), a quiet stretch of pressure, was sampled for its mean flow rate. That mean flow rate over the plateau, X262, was 446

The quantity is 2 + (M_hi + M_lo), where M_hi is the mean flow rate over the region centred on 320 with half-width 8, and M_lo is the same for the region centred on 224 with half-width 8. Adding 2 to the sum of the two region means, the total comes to 806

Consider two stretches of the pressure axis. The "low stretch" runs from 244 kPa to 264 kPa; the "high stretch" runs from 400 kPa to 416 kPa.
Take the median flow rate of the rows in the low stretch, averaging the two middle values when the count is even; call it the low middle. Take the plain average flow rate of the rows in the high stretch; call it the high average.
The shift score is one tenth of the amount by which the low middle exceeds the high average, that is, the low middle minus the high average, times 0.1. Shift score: 11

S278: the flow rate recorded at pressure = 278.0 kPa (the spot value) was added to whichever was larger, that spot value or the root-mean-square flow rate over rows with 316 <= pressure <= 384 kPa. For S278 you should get 958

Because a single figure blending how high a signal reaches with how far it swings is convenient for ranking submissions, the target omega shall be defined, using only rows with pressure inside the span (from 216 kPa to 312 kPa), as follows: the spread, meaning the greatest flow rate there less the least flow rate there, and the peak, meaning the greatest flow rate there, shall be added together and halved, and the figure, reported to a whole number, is 317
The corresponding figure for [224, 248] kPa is 255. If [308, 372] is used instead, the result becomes 396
